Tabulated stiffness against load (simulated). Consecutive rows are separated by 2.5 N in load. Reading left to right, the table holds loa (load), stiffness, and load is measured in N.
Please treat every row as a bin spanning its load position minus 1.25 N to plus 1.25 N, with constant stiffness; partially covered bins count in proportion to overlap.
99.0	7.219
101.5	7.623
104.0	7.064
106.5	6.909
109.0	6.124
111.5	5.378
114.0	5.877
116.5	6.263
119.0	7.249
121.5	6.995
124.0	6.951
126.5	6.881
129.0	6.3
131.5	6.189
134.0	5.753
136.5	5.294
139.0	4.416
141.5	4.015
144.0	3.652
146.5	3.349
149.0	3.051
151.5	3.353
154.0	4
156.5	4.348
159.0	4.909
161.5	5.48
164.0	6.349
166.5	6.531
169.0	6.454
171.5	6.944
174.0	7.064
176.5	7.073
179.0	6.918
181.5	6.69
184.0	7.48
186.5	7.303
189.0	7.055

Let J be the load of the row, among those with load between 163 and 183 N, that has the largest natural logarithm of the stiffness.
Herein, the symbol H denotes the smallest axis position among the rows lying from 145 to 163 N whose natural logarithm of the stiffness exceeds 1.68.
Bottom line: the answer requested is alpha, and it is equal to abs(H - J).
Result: 15.0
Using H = 161.5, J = 176.5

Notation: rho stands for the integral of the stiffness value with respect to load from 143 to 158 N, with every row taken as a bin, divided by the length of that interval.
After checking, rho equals 3.65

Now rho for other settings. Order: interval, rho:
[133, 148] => 4.37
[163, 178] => 6.75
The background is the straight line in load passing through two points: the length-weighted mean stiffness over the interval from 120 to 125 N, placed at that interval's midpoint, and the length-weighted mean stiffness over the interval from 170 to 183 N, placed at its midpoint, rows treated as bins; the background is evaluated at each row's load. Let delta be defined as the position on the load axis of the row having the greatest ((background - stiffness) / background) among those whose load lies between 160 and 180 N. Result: 161.5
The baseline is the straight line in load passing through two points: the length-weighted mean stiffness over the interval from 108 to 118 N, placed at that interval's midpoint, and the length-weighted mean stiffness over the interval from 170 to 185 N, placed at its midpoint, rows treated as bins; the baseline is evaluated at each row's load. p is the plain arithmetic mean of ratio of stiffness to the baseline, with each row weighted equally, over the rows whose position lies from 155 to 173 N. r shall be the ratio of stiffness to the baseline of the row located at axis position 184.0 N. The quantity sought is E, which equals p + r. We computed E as 1.91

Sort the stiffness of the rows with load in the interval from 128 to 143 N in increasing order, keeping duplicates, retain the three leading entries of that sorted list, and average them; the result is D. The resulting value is 4.6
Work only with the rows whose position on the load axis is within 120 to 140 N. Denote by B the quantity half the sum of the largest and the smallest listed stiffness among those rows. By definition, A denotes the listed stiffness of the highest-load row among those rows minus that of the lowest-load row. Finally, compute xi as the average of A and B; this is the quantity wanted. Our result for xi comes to 1.6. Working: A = -2.6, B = 5.7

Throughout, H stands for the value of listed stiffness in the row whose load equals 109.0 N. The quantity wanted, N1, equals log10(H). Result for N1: 0.79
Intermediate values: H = 6.124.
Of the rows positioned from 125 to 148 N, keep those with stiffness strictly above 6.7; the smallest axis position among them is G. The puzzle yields 126.5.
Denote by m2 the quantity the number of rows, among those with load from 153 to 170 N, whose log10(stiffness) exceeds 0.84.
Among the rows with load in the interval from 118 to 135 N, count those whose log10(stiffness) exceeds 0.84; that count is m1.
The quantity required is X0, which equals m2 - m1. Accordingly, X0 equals -3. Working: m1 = 3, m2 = 0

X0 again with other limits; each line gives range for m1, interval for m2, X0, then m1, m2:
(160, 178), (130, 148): -3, 3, 0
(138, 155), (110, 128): 3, 0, 3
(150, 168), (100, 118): 2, 0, 2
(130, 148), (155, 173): 1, 0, 1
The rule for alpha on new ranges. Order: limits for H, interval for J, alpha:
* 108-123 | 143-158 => 47.5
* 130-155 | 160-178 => 45.0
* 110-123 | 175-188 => 72.5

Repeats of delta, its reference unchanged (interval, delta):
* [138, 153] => 149.0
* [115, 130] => 116.5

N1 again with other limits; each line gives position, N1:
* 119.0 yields 0.86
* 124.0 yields 0.84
